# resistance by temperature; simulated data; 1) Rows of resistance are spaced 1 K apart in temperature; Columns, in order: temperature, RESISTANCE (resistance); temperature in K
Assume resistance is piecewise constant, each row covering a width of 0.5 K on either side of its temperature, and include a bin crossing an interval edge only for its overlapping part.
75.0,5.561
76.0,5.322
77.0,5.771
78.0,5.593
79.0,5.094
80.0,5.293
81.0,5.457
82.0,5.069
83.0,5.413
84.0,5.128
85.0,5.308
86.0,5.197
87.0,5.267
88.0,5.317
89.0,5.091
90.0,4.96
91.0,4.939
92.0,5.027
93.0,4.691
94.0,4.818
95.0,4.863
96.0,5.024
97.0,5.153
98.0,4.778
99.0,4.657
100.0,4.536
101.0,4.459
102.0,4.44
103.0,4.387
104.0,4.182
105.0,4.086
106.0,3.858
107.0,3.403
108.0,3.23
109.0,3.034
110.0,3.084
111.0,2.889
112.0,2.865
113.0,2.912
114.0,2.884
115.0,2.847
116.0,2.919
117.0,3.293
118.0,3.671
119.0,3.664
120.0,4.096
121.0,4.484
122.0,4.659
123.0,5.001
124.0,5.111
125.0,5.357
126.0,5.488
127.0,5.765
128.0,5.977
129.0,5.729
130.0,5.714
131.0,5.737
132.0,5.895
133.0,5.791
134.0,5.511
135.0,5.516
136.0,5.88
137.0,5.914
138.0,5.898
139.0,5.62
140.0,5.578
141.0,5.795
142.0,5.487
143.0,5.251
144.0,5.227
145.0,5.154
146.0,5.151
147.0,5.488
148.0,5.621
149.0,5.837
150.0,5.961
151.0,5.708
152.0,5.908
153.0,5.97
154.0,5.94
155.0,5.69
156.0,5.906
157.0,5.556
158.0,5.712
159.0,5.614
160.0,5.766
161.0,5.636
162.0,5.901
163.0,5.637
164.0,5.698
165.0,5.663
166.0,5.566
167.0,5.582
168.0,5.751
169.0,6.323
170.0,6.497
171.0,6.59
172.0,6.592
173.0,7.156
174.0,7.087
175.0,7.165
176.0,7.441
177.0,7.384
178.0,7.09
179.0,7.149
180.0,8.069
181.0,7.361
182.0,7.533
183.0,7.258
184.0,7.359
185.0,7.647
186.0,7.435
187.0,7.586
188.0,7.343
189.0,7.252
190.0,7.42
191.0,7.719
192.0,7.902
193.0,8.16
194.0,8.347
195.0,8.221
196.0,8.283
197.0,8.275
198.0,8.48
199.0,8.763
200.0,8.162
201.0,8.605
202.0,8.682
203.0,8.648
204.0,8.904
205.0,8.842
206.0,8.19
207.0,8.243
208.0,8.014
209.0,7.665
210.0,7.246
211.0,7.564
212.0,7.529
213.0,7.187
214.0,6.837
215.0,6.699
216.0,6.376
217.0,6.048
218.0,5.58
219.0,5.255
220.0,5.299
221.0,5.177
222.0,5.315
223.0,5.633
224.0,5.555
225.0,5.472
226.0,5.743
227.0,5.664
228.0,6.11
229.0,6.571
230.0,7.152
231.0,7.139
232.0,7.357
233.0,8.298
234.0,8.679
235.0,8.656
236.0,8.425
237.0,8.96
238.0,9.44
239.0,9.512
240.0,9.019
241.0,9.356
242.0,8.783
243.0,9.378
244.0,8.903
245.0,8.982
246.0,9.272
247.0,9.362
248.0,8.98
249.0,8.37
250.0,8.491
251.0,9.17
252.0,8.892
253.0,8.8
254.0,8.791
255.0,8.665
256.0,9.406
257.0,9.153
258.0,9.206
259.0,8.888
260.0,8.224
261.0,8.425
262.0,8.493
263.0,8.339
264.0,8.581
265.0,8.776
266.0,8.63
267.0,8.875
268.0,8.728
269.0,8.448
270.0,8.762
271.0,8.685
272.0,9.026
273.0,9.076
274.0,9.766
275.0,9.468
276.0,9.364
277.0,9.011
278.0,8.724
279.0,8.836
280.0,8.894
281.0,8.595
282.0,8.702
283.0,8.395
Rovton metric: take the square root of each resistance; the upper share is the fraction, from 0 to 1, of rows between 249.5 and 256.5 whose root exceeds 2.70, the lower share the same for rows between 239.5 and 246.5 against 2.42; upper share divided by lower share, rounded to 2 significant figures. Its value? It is 1.0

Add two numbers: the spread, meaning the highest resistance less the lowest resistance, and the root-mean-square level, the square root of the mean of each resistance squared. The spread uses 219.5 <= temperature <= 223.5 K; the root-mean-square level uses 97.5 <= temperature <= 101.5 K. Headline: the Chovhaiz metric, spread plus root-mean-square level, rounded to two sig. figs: 5.1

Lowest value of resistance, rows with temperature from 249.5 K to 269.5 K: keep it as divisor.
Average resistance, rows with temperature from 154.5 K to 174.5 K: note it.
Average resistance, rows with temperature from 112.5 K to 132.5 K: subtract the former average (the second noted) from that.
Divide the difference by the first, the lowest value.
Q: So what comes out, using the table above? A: -0.17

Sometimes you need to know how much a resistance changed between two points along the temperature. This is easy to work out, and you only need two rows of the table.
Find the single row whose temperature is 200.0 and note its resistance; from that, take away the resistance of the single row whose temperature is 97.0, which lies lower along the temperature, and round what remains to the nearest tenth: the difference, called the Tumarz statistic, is 3.0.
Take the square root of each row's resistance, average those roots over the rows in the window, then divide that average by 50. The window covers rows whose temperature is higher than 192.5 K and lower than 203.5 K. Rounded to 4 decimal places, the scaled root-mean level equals 0.0580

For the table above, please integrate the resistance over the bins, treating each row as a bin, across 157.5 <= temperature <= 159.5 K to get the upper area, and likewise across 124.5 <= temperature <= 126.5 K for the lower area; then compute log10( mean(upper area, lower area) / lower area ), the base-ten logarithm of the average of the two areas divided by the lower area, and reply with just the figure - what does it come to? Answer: 0.01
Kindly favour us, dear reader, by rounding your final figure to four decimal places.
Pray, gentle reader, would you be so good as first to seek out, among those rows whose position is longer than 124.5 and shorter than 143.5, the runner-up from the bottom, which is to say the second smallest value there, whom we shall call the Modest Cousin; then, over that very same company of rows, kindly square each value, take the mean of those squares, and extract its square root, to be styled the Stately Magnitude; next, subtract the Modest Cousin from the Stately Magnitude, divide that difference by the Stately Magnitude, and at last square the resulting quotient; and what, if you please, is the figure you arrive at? 0.0033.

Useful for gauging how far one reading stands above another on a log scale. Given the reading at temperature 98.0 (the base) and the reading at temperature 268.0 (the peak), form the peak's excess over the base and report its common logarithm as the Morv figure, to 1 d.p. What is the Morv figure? 0.6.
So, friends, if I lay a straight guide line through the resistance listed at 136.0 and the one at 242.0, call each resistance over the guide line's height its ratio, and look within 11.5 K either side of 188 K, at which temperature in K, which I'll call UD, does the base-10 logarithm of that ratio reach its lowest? 189.0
